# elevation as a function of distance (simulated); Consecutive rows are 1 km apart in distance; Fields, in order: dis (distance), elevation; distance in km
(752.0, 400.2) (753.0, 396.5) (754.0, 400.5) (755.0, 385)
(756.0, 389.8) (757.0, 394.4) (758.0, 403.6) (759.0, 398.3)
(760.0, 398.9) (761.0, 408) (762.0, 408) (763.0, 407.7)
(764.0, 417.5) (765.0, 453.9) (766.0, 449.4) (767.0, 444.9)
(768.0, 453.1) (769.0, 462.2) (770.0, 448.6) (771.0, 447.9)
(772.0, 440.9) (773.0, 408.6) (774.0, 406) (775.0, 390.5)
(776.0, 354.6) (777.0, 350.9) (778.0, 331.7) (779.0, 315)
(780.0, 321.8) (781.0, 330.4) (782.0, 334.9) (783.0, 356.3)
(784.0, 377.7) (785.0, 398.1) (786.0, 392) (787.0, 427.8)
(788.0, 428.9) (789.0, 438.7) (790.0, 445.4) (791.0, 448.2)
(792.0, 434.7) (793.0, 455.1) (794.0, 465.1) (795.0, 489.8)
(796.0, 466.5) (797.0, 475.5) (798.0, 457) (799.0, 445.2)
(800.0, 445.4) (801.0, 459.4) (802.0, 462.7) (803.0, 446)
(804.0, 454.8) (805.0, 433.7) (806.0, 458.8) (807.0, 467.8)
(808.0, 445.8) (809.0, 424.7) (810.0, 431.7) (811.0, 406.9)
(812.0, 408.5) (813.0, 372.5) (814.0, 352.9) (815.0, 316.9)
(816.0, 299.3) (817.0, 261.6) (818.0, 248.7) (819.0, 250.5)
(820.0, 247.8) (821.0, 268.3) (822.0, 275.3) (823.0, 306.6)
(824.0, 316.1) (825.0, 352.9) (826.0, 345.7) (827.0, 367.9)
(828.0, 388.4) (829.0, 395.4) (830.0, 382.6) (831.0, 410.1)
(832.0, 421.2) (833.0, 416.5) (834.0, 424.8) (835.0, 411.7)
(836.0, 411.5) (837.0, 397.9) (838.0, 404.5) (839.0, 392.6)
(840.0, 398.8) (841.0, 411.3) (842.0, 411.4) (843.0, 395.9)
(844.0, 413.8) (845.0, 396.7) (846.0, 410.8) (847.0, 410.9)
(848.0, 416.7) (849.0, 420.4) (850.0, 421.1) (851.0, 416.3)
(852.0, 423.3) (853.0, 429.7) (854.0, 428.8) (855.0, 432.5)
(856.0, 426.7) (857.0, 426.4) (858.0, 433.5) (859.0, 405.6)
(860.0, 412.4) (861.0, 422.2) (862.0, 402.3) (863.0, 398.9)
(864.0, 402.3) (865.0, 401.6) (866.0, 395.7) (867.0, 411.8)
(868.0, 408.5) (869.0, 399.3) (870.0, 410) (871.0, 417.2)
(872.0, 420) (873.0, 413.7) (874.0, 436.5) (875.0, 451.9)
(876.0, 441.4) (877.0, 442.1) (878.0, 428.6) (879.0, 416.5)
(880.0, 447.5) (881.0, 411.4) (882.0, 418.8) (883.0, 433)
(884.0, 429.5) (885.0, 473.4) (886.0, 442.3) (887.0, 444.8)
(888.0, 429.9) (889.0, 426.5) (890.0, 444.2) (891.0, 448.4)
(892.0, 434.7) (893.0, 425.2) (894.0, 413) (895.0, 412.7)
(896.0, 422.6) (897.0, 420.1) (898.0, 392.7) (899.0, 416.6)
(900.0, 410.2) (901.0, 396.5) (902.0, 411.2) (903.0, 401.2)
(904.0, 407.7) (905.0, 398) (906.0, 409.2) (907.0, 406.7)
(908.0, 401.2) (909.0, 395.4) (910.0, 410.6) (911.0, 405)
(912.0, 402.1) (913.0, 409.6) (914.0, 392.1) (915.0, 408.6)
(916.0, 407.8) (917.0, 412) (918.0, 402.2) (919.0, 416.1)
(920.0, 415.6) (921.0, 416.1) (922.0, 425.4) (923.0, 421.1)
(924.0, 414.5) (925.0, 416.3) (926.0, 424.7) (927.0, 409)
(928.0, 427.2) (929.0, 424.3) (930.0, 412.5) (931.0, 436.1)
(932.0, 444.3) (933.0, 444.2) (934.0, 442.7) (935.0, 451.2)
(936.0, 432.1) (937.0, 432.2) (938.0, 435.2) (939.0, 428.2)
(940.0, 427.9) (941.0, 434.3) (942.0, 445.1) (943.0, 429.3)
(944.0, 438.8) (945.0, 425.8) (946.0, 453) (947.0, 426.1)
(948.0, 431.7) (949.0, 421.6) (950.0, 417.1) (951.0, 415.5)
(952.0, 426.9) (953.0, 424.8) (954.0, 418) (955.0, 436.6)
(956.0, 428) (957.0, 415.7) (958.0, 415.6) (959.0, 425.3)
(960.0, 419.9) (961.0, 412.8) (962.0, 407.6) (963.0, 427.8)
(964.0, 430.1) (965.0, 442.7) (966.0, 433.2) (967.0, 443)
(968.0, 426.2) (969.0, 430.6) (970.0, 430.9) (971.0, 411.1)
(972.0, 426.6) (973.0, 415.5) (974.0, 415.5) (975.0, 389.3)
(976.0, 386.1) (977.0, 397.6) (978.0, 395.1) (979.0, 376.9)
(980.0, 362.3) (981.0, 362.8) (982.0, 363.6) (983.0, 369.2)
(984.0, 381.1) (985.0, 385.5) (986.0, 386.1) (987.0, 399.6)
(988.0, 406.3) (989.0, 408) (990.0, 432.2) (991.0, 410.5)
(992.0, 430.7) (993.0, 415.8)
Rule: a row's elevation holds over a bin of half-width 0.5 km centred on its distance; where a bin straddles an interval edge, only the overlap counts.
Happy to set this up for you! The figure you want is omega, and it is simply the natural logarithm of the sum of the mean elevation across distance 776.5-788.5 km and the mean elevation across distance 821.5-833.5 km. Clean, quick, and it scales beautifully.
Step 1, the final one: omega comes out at 6.59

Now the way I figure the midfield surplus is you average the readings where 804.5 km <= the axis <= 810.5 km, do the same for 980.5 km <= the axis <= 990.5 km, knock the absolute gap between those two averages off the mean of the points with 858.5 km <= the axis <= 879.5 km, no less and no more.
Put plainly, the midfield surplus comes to 362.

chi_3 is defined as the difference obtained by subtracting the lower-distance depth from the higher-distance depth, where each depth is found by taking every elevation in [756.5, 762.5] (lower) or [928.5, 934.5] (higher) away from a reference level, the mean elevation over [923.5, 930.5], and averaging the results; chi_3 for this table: -32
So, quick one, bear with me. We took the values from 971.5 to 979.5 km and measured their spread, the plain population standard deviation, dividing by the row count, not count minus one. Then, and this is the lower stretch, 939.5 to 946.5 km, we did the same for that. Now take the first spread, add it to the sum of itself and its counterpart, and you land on 41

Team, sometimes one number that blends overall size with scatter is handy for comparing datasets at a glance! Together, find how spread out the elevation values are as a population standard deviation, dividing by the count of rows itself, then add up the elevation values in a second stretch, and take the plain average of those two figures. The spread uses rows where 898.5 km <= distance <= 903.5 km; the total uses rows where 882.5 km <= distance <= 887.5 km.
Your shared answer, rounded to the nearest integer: 1115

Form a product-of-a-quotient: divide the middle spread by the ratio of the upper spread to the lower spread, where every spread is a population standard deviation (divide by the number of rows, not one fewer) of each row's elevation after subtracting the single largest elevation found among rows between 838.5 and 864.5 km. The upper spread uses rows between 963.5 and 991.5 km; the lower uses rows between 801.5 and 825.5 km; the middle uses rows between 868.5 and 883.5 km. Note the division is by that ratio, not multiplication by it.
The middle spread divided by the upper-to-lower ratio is 48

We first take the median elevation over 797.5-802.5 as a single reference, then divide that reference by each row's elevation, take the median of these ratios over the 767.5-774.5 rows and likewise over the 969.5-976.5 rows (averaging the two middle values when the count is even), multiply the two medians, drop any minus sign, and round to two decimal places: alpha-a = 1.12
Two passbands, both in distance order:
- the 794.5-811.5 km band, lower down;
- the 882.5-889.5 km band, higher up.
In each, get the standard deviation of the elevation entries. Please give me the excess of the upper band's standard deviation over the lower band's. -4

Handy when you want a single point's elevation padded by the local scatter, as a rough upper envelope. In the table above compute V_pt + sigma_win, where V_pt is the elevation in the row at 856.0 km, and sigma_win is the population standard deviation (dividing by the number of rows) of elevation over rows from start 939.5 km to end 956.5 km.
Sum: 436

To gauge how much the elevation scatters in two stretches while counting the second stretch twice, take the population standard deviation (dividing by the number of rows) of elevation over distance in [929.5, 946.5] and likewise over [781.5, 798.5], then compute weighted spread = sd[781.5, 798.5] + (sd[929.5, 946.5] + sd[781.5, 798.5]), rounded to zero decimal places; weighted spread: 94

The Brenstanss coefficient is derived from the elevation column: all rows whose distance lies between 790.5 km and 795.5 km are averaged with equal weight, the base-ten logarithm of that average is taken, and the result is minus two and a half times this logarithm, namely -6.65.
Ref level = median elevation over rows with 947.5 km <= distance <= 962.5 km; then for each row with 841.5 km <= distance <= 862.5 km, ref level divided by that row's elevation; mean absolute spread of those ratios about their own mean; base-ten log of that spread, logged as -1.66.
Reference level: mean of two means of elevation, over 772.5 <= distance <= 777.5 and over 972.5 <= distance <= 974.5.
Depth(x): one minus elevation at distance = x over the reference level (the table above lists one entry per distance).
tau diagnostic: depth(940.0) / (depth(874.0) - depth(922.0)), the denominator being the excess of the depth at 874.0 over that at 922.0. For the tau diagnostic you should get 2.6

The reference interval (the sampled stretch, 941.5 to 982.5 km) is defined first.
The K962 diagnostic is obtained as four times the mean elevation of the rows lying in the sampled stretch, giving 1668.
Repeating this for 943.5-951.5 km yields 1715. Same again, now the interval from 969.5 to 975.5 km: 1659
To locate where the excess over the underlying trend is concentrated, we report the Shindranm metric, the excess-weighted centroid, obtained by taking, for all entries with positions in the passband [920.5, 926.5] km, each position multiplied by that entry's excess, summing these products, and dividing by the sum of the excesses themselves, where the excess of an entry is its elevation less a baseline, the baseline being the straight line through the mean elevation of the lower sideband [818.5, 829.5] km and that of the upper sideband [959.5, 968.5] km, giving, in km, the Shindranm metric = 923.4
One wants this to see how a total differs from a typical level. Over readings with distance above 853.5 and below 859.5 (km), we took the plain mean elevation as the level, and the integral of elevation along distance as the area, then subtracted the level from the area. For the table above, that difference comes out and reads 2128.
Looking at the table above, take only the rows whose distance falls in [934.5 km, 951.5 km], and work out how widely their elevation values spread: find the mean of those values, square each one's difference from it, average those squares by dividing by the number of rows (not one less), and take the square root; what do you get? 10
